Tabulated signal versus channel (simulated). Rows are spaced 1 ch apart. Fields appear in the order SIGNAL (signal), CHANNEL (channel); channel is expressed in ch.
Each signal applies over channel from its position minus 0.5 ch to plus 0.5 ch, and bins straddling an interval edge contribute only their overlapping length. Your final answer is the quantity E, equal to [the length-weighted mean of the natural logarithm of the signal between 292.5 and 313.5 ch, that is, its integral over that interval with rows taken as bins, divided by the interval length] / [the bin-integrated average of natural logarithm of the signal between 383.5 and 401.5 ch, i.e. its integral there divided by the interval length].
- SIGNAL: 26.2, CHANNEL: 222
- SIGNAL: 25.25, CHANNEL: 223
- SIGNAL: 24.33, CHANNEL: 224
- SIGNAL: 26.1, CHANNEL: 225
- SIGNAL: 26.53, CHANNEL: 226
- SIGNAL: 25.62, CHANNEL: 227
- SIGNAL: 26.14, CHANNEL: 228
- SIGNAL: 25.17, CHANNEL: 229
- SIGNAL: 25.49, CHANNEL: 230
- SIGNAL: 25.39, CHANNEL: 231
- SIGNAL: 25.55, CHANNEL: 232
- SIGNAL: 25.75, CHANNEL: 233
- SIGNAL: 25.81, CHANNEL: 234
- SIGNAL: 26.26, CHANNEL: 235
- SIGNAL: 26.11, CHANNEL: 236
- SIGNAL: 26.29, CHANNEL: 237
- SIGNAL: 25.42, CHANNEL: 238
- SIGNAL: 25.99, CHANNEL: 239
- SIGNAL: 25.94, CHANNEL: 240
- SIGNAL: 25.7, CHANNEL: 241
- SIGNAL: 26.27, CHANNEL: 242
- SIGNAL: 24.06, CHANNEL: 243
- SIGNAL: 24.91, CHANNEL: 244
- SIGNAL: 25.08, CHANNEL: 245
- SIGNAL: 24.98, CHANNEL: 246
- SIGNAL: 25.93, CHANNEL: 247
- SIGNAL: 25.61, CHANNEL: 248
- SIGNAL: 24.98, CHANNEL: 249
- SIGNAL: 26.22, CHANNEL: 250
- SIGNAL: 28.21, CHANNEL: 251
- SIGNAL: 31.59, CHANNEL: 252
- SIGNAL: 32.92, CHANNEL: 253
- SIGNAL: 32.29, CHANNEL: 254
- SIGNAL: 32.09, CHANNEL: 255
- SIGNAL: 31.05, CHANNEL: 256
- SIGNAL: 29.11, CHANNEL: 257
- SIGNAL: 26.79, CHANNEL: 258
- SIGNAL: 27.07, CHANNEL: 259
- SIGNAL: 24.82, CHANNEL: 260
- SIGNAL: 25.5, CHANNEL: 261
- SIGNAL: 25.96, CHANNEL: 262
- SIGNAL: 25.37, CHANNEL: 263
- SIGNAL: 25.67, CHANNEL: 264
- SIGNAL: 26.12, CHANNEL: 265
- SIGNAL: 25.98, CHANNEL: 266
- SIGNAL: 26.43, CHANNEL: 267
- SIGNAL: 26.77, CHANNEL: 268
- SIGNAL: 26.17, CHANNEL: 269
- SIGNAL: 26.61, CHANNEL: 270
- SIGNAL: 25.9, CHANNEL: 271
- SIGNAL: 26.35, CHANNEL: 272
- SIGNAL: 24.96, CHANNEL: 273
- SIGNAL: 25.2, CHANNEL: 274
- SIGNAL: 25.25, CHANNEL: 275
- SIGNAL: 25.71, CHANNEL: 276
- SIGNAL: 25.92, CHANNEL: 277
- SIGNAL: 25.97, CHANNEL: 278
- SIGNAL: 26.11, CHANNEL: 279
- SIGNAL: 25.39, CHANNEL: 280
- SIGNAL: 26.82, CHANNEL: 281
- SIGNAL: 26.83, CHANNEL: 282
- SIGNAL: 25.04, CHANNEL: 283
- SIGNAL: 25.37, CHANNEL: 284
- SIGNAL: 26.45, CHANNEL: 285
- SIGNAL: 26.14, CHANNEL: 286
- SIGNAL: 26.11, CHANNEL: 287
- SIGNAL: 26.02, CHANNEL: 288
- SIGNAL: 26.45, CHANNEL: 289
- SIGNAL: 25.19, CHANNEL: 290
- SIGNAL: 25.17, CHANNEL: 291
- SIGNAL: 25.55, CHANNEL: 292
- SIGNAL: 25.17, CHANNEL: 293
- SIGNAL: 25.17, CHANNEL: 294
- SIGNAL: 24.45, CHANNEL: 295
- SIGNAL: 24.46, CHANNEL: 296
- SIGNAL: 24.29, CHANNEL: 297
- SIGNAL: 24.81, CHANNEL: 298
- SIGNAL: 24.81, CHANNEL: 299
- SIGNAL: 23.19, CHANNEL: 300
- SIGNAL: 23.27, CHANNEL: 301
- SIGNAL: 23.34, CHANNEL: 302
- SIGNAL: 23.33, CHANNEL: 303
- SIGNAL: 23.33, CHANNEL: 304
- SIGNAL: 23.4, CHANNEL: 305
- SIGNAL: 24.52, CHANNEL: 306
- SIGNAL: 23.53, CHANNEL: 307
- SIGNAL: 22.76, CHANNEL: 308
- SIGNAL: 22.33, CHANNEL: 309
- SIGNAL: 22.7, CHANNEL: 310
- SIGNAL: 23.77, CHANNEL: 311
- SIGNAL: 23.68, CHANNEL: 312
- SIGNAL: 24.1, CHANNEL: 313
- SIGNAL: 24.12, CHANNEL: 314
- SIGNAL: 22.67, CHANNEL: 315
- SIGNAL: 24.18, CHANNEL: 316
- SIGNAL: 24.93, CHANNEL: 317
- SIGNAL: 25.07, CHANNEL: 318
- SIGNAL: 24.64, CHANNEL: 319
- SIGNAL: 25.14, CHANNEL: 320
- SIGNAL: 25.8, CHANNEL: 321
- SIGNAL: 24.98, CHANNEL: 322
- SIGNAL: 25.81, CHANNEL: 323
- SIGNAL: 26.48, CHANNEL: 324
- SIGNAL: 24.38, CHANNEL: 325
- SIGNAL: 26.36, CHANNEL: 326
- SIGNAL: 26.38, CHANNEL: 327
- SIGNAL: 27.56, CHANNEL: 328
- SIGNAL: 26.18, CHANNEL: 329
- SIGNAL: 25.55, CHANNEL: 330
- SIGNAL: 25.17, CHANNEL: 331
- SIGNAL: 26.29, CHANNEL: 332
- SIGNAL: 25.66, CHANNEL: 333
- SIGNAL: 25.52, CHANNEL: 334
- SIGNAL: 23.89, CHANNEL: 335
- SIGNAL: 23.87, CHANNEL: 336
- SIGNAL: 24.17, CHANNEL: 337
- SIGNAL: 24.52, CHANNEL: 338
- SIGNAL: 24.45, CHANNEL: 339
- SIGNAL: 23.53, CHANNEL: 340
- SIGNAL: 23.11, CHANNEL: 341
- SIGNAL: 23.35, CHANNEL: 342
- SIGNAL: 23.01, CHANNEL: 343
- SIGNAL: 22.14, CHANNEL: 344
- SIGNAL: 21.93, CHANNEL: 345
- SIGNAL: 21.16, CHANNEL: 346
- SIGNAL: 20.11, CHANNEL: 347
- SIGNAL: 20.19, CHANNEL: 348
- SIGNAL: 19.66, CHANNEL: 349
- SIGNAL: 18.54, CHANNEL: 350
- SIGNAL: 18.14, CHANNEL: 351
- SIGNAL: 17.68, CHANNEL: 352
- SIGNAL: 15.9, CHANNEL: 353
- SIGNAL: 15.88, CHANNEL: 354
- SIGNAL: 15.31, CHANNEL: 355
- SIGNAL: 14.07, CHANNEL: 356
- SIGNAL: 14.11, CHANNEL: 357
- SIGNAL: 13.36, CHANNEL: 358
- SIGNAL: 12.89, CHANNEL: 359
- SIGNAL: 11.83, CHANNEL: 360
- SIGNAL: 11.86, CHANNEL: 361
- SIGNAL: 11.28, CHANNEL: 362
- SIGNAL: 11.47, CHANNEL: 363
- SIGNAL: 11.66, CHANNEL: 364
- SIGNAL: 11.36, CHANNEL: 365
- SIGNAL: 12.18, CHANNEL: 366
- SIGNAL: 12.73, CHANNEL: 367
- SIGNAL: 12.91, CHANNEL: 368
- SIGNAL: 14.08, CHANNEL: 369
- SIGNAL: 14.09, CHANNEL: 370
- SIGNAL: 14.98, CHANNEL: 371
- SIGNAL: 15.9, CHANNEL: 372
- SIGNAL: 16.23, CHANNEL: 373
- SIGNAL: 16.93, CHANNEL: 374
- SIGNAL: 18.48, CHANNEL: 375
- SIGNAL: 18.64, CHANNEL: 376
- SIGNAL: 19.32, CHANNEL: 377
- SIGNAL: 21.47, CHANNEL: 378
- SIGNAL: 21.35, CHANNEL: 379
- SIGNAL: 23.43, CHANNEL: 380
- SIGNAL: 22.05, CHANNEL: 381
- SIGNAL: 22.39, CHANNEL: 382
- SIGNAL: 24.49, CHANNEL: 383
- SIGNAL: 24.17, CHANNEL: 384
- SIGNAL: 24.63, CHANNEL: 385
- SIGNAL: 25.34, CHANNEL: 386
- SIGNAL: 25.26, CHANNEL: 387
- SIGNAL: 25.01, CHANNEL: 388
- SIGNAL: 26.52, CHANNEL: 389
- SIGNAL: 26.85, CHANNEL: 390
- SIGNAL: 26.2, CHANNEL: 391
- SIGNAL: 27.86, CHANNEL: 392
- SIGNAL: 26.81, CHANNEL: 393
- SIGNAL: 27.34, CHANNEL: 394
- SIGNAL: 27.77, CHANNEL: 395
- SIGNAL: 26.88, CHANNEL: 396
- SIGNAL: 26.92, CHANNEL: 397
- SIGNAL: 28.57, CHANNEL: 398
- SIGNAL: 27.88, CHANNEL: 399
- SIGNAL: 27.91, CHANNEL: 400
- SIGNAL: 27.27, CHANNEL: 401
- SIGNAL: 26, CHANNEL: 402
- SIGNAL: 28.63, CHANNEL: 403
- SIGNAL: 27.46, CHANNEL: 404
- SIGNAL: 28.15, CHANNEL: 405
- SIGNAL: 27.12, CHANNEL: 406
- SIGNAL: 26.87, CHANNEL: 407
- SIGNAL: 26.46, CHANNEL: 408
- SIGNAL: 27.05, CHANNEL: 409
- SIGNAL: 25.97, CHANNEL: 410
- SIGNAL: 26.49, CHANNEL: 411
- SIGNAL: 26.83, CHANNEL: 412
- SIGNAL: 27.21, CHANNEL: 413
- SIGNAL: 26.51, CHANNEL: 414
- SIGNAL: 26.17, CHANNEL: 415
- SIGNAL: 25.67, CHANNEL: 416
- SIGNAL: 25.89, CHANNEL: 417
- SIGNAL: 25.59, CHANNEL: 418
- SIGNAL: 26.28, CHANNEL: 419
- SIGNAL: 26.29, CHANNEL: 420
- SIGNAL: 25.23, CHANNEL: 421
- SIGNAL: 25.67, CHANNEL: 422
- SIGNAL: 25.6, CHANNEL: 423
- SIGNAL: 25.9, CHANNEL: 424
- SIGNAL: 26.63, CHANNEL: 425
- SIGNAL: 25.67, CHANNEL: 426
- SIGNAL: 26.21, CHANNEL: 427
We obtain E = 0.97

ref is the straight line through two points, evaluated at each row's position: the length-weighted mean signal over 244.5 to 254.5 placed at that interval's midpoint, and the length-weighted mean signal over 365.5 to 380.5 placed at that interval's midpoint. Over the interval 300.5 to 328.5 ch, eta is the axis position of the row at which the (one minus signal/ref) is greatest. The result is 309 ch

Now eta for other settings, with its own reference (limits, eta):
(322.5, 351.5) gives 351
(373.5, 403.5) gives 374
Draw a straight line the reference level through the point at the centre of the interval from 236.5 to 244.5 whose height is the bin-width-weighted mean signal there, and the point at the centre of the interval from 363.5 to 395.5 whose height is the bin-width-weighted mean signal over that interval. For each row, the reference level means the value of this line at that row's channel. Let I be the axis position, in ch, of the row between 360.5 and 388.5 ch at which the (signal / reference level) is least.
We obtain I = 362 ch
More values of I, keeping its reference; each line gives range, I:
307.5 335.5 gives 309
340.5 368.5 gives 362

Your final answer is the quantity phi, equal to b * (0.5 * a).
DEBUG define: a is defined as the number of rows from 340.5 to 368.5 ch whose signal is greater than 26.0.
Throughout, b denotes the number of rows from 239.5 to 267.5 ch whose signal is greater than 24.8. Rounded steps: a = 0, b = 27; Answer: 0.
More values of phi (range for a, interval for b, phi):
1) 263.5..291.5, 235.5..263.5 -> 189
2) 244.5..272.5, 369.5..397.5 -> 96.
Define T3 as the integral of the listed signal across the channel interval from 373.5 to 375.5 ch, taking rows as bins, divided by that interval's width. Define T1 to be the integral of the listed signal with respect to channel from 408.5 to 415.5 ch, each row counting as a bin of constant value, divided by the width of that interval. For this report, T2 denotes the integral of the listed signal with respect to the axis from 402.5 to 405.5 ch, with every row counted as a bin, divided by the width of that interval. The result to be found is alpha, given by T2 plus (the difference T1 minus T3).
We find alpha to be 37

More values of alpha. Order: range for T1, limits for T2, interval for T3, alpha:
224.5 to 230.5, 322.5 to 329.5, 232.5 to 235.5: 26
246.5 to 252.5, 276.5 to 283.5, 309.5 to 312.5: 30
